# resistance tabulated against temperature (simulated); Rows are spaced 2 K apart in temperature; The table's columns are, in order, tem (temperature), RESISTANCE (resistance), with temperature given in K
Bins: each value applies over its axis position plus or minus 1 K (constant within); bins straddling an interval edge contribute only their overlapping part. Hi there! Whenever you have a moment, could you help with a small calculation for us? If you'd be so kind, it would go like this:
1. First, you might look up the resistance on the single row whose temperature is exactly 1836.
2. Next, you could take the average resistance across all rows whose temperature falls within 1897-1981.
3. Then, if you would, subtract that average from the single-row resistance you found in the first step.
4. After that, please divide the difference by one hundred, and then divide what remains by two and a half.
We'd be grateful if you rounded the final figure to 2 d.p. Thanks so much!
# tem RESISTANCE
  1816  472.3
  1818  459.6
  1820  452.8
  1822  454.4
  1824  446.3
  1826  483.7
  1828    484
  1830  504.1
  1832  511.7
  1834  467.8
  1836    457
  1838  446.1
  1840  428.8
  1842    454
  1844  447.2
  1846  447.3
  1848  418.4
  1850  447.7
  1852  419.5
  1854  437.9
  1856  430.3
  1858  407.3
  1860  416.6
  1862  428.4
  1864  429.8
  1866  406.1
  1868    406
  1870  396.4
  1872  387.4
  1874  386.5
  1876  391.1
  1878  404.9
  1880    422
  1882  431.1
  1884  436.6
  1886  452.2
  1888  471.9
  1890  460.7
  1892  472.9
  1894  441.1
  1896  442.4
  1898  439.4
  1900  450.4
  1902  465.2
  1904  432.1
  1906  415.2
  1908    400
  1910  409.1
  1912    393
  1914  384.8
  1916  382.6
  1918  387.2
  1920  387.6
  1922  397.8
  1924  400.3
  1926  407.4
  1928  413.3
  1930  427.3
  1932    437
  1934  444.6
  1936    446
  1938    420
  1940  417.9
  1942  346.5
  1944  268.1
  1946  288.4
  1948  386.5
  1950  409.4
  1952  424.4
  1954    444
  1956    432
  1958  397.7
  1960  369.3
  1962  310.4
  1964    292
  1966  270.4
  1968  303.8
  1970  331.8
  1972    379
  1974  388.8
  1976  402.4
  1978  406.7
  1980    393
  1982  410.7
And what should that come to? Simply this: 0.27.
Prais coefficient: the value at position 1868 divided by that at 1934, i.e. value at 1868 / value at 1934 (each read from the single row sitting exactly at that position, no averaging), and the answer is 0.91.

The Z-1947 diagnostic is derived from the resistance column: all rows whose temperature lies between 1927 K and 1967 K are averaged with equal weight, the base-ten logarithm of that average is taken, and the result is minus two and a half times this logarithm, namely -6.46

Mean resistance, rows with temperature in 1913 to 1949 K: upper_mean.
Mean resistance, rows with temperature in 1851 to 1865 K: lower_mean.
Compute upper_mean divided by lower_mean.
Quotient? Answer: 0.922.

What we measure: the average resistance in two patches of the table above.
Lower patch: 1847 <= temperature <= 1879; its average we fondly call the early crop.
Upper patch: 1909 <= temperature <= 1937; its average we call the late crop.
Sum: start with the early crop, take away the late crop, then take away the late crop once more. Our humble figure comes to -403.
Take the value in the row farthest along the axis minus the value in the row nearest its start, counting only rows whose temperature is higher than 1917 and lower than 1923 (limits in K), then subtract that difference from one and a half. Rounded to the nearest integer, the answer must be -9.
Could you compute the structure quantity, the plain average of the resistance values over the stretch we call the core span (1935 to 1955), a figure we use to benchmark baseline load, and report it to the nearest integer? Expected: 385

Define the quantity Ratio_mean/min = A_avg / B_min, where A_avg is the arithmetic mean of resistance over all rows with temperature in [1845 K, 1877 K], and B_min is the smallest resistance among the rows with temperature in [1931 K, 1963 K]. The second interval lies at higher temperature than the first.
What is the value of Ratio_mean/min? 1.55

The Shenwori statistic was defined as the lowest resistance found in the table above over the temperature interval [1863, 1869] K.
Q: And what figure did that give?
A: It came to 406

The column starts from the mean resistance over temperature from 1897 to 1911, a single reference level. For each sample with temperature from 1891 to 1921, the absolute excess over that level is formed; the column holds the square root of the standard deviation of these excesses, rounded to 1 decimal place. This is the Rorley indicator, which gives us 3.9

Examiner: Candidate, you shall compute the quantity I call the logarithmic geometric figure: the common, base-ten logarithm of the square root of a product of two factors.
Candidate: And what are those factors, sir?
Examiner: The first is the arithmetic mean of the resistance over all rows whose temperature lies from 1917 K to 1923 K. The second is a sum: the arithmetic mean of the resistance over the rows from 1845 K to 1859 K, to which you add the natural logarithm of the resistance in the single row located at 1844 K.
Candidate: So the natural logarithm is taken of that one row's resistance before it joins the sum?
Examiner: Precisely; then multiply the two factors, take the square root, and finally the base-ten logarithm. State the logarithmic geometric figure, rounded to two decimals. 2.62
